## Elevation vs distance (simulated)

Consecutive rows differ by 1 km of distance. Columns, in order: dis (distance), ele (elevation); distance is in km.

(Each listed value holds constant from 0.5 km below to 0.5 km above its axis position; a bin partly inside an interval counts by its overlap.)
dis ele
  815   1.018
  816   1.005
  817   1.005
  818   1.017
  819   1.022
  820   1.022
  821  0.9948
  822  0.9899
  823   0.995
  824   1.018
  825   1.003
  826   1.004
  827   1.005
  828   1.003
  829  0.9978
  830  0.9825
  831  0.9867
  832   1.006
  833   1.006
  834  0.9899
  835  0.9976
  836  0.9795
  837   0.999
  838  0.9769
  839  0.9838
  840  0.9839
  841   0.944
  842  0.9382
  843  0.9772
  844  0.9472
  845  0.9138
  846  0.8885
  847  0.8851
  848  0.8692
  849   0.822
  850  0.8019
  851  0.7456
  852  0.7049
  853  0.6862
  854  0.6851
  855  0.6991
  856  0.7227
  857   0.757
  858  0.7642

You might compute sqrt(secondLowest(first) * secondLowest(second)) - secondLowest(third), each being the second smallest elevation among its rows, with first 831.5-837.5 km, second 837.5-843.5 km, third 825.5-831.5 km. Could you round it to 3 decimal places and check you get -0.020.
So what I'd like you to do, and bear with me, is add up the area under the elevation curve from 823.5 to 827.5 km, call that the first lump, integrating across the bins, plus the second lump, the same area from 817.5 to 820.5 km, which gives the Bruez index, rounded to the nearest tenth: 7.1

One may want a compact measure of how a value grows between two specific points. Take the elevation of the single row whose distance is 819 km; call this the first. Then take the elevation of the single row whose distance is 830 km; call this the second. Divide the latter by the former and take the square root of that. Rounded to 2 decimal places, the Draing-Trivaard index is 0.98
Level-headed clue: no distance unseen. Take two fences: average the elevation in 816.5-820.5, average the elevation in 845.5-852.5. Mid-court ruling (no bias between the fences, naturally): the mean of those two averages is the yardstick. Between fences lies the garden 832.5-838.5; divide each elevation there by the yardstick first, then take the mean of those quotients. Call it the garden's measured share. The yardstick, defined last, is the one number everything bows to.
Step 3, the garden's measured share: 1.082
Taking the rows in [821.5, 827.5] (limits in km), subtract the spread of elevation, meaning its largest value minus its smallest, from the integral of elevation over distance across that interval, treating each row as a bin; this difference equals 6.0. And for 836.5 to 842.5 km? 5.8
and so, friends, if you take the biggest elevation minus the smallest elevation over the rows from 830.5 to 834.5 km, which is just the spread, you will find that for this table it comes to 0.019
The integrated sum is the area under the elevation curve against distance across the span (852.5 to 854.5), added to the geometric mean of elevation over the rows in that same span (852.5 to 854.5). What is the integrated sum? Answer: 2.1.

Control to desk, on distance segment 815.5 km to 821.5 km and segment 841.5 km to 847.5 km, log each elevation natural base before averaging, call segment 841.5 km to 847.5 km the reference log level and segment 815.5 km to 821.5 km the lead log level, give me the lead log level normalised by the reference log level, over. -0.14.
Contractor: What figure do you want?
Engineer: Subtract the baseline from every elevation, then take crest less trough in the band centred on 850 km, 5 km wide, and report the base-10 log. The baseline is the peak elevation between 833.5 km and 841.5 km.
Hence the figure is -0.78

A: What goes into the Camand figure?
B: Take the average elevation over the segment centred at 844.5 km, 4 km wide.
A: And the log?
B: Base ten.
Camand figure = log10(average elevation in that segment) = -0.031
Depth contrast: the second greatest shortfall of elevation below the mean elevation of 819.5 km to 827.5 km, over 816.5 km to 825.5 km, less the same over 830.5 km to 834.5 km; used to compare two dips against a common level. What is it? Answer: 0.00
